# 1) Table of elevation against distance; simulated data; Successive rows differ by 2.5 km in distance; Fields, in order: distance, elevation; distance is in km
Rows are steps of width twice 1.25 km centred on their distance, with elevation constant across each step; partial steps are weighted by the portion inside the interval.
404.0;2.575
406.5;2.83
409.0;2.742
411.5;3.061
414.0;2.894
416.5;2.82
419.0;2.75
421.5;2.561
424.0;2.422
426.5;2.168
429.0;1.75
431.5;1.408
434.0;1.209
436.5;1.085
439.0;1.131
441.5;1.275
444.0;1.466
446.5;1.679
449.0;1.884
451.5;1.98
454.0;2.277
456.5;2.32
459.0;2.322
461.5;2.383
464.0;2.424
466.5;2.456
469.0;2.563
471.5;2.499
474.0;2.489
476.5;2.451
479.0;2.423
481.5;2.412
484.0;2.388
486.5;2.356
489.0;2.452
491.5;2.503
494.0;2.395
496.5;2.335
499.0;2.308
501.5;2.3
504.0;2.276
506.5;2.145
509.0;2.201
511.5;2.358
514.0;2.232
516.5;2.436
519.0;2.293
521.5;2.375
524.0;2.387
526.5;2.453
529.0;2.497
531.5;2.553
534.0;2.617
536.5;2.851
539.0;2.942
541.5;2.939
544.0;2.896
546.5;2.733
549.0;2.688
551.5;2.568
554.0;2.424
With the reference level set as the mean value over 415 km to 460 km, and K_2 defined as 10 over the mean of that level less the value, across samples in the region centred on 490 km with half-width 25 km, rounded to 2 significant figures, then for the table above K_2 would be -22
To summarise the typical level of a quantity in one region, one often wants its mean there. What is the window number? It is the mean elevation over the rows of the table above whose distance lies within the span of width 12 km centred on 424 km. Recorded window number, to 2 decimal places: 2.33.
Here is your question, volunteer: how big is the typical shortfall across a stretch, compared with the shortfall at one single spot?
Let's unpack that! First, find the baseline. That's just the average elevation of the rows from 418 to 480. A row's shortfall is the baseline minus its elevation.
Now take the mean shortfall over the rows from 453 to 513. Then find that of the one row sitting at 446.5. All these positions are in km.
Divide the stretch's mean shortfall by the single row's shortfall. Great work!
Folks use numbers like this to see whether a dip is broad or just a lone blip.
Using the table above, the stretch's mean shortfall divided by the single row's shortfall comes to -0.9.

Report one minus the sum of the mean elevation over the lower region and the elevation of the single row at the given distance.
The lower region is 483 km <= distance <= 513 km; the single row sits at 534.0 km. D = -3.95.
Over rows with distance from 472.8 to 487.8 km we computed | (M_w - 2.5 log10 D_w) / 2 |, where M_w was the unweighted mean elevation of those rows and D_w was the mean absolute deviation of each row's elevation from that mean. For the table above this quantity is 3.04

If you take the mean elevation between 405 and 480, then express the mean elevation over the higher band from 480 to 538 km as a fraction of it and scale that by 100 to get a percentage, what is 109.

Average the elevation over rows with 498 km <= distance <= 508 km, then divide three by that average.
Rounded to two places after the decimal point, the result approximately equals 1.33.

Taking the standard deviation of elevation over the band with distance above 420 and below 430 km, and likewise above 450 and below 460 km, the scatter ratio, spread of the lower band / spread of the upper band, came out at 2.2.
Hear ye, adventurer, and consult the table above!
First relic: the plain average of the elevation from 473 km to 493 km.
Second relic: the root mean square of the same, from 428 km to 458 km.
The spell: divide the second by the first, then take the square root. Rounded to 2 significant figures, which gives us 0.83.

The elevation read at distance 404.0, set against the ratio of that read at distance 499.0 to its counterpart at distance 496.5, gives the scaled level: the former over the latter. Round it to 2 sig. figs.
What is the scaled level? 2.6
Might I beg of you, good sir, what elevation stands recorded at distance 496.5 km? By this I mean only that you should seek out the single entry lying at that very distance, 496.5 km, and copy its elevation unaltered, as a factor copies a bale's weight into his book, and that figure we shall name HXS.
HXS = 2.335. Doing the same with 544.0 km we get 2.896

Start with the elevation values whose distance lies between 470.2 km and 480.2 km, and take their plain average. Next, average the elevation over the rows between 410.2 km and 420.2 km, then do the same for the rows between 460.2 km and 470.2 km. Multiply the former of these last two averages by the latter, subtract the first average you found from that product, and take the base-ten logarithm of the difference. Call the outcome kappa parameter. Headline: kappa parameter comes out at 0.7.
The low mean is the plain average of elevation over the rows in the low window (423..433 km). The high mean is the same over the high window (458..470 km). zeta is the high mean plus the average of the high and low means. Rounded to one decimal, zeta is 4.6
